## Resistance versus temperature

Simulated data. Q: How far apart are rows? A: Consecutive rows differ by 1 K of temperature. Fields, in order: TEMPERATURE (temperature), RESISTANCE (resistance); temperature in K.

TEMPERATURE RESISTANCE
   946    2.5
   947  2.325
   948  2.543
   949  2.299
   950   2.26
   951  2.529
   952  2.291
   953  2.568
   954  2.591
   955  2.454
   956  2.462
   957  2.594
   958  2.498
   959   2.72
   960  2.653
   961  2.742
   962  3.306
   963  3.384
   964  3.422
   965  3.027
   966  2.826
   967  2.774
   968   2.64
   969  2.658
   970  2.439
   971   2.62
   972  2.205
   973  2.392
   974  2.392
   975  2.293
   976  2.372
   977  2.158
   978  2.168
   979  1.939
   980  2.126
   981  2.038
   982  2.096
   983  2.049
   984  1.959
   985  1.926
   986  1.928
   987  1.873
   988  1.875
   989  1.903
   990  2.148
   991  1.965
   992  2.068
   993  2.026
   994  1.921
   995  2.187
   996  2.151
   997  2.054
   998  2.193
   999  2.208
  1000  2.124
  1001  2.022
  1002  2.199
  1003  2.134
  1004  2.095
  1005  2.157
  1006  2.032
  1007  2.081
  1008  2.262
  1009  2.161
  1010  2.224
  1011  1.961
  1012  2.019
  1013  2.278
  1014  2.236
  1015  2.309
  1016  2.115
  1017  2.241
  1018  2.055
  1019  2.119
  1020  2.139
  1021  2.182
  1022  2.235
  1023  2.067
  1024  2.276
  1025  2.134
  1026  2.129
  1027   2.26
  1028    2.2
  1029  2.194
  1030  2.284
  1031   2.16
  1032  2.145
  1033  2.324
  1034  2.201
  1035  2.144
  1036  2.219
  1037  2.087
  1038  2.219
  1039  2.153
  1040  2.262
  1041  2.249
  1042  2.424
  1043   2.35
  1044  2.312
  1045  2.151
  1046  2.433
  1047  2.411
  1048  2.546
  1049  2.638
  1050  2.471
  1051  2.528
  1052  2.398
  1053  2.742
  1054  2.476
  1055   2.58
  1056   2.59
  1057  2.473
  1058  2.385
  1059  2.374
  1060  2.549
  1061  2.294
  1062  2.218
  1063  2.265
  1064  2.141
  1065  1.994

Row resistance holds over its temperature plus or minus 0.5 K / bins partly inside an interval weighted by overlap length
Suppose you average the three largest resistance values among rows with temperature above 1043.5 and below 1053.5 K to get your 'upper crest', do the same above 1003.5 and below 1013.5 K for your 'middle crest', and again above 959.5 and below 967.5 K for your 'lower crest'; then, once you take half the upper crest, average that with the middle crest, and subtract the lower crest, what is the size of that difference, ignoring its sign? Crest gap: 1.6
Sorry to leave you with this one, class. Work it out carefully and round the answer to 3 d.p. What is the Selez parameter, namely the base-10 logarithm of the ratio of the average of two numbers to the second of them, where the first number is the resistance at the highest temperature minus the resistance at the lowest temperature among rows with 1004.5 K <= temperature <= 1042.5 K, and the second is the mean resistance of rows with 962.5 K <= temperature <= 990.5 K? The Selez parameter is -0.254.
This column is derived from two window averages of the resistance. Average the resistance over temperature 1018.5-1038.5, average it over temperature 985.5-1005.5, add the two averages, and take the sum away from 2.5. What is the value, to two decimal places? -1.75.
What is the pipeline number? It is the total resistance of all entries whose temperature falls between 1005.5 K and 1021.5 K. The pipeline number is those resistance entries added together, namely 34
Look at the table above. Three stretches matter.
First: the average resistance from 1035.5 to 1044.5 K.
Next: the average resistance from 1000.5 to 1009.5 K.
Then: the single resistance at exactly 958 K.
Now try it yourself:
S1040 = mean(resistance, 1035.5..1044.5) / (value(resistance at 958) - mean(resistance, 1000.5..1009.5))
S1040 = 6.1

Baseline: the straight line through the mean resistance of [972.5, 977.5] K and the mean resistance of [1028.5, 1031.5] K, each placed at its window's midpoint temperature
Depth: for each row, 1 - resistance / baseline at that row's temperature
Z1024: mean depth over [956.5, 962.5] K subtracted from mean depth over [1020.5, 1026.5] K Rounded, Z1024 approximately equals 0.2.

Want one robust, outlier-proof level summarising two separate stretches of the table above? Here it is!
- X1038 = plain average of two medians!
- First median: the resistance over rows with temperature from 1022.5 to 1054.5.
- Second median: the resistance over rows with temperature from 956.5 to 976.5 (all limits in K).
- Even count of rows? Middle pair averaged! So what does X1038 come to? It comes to 2.45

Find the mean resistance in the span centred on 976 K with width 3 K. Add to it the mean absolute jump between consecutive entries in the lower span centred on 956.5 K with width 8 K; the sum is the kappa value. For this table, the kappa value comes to 2.37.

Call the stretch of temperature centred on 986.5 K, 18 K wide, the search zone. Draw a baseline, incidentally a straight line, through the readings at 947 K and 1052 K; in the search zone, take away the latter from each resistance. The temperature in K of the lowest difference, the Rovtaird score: 987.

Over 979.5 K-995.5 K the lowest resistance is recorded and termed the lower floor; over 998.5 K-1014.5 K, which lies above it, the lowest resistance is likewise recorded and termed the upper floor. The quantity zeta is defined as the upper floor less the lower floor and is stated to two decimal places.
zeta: 0.09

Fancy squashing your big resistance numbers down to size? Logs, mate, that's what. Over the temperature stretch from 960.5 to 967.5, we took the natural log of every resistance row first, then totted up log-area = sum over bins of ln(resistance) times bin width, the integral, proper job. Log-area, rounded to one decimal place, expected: 7.8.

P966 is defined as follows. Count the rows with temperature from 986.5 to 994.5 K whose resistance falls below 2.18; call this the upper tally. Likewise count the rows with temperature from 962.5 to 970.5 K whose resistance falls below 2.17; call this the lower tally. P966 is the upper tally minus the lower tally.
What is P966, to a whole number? 8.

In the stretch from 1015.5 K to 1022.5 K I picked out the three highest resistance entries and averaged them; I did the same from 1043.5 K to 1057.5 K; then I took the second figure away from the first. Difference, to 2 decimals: -0.44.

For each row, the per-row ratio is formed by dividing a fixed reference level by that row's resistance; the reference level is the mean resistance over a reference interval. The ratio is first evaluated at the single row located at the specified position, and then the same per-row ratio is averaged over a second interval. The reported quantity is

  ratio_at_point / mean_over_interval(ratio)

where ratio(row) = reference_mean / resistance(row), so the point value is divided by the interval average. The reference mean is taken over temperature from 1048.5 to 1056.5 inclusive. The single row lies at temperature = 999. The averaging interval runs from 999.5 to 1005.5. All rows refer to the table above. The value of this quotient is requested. 1.0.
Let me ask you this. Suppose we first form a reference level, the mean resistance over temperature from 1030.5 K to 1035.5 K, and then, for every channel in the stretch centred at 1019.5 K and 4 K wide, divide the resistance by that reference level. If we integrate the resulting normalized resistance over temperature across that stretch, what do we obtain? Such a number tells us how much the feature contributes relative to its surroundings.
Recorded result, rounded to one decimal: 3.9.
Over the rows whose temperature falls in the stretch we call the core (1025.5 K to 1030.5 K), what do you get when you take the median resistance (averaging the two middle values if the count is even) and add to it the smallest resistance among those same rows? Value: 4.33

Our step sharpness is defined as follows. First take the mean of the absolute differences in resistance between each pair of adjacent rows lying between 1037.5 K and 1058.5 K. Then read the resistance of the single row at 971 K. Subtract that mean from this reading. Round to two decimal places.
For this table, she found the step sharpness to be 2.50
